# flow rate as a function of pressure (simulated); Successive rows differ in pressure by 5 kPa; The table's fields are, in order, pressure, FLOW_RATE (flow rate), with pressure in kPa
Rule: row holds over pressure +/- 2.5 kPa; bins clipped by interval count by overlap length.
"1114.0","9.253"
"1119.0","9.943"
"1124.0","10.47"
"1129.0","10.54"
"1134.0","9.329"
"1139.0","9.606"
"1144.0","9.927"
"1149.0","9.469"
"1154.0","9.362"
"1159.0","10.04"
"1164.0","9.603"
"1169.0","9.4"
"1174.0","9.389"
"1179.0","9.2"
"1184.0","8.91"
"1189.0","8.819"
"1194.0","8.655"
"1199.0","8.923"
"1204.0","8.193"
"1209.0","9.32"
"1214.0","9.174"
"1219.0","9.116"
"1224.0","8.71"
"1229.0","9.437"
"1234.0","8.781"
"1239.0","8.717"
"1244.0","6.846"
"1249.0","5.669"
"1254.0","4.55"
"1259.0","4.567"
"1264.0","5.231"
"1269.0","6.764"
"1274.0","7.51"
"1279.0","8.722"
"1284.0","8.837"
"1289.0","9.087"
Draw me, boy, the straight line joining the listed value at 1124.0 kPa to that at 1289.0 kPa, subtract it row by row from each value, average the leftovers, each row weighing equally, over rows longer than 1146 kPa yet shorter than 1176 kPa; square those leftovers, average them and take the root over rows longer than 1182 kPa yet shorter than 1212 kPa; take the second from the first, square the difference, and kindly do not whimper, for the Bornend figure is 3.0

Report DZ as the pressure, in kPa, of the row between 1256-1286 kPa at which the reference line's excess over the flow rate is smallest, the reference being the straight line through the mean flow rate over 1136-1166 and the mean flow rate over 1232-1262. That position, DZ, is 1284.0 kPa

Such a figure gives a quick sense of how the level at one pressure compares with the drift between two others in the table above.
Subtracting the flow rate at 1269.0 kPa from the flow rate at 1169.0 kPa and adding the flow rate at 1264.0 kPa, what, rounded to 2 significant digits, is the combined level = 7.9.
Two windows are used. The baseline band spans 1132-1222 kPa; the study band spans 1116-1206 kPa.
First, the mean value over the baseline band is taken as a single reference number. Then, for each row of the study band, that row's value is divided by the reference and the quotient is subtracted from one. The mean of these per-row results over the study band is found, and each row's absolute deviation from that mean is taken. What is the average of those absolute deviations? 0.050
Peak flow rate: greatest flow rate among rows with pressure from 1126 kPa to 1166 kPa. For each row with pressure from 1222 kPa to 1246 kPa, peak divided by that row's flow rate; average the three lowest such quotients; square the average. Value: 1.38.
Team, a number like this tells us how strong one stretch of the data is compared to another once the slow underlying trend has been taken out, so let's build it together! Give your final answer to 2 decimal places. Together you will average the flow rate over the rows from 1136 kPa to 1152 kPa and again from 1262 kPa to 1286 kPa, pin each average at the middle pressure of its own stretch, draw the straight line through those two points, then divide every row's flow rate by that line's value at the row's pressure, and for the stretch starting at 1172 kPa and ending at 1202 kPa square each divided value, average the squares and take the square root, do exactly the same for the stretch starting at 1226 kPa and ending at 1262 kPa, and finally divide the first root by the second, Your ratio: 1.12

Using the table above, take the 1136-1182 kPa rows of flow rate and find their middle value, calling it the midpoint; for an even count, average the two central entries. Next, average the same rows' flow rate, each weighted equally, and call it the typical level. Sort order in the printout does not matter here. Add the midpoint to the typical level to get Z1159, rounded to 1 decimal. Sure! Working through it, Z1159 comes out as 19.0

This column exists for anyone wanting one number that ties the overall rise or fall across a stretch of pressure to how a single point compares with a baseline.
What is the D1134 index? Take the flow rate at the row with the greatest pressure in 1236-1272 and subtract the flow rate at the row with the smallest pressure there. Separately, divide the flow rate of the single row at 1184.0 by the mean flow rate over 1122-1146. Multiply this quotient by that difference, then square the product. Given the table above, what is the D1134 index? 3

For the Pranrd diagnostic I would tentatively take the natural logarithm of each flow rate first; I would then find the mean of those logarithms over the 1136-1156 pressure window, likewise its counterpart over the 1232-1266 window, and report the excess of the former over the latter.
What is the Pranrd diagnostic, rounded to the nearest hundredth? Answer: 0.45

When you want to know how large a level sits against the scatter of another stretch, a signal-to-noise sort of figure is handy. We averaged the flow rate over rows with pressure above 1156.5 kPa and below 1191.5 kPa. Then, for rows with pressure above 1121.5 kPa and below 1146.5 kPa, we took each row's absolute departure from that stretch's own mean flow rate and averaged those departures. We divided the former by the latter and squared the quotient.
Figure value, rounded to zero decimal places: 484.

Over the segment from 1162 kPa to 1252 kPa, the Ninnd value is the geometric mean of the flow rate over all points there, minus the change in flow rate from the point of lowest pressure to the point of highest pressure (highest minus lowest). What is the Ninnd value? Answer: 13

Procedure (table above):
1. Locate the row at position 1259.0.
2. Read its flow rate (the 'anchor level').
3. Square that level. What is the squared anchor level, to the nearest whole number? 21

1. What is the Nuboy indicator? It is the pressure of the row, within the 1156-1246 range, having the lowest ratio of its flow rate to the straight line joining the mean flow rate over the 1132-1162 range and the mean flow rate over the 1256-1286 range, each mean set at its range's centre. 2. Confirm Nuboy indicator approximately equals 1244.0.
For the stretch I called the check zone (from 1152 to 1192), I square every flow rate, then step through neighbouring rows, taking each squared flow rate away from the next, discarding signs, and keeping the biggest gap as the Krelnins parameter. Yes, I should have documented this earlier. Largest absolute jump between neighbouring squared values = 13.2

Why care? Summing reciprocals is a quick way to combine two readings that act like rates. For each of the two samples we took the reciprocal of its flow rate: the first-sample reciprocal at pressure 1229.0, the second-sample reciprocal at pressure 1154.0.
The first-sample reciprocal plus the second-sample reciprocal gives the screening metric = 0.21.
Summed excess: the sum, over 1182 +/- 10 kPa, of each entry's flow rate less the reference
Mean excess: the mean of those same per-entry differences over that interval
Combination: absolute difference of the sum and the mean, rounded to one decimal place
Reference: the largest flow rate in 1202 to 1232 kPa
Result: 1.1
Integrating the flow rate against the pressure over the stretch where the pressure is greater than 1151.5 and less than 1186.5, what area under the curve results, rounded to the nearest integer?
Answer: 330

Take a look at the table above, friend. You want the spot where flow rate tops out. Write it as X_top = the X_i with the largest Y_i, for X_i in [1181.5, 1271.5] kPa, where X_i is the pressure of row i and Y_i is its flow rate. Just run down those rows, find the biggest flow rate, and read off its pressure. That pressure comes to 1229.0 kPa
